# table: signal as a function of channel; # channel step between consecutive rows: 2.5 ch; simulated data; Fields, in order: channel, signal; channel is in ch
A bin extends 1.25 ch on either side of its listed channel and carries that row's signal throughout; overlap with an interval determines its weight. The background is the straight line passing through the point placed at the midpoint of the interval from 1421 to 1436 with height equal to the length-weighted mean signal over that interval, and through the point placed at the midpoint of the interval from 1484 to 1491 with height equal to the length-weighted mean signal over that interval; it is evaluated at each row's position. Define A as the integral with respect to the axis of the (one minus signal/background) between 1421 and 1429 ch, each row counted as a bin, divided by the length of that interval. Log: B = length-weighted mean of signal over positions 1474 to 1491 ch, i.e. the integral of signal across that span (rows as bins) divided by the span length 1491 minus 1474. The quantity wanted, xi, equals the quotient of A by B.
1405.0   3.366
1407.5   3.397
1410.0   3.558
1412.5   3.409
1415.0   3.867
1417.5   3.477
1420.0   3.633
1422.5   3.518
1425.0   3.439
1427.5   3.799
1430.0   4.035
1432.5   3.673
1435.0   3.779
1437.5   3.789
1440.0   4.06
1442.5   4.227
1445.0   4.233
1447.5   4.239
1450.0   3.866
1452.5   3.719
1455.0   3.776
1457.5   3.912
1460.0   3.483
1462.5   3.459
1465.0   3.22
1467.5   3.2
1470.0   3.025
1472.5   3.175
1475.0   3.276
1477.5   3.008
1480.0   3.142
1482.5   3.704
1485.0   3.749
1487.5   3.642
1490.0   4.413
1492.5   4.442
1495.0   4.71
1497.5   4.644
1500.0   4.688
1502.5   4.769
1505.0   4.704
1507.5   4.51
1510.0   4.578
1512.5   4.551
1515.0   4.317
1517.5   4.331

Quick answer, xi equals 0.007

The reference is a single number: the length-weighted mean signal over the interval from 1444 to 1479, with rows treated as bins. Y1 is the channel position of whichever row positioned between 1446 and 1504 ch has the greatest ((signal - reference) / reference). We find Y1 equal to 1502.5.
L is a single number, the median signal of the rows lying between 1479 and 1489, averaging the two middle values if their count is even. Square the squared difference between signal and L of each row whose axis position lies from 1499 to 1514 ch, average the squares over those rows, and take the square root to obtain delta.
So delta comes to 0.95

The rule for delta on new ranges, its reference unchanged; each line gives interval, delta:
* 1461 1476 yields 0.24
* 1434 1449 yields 0.23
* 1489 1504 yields 0.93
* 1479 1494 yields 0.35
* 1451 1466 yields 0.09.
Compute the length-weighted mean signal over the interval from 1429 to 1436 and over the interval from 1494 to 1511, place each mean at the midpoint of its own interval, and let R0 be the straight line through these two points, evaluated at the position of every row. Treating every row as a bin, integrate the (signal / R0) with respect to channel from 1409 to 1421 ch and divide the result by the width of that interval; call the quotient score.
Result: 0.99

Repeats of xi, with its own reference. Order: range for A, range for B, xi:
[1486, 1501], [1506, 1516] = -0.026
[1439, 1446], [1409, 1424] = -0.031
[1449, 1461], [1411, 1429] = 0.004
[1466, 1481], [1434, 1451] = 0.047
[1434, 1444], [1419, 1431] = -0.017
